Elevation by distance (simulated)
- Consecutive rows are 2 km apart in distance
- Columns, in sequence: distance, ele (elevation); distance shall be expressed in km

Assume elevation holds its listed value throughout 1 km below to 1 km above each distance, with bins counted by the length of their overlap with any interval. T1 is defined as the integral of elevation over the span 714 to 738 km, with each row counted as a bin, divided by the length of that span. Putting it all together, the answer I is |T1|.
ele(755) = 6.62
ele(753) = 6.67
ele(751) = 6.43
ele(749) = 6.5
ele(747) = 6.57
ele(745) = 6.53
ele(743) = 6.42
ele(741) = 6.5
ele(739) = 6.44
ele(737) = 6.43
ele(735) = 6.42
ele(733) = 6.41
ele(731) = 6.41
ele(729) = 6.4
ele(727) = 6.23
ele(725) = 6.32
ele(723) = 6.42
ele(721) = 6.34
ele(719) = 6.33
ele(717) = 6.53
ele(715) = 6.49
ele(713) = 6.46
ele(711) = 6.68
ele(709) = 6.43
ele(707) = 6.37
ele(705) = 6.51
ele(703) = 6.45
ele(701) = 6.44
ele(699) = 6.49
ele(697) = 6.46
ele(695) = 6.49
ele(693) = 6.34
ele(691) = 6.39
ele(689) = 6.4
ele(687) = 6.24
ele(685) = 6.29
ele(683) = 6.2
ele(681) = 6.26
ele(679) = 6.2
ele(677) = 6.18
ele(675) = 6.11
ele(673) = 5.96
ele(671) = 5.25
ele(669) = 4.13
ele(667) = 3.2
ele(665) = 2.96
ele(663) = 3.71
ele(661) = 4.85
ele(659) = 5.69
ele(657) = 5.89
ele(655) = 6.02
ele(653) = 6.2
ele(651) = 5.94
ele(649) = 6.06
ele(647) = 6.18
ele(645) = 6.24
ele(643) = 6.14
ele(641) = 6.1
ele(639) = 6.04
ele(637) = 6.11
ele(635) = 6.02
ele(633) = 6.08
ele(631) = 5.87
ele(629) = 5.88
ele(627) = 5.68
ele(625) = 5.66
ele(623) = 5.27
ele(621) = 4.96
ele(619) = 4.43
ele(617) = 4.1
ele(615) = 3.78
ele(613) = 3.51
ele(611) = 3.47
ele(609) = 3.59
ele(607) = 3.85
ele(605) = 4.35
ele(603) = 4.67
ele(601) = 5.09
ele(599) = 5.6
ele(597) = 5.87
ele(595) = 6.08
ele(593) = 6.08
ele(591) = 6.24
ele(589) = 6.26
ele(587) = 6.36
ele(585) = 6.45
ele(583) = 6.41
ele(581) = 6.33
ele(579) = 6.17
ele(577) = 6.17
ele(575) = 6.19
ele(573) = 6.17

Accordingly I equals 6.39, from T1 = 6.39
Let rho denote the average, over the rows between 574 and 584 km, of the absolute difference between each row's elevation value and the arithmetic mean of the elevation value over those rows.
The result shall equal 0.093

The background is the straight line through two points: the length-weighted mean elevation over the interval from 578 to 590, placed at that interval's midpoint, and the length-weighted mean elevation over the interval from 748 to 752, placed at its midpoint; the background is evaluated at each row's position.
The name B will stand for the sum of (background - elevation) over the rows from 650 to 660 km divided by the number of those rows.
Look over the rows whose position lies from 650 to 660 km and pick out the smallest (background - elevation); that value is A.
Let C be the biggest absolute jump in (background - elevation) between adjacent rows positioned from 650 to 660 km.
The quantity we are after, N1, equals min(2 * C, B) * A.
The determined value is 0.082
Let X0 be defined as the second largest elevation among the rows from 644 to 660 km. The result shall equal 6.2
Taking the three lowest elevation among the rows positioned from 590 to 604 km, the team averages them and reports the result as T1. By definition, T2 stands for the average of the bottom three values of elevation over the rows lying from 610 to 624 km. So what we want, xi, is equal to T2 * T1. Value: 18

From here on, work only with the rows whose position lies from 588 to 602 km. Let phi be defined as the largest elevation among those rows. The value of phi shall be 6.26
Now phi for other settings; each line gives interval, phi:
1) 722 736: 6.42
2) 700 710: 6.51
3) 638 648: 6.24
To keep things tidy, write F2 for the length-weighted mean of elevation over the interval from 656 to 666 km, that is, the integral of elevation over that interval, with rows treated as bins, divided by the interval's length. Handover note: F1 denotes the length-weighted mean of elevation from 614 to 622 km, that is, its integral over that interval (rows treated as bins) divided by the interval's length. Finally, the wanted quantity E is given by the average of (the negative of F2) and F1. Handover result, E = -0.15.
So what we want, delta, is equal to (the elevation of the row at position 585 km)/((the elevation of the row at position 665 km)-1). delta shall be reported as 3.3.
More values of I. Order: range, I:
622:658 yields 5.97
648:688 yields 5.47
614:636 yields 5.25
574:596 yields 6.25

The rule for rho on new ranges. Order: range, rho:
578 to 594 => 0.100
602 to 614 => 0.402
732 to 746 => 0.037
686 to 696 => 0.066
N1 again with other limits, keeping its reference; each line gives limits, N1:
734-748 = 0.002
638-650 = 0.034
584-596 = -0.011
